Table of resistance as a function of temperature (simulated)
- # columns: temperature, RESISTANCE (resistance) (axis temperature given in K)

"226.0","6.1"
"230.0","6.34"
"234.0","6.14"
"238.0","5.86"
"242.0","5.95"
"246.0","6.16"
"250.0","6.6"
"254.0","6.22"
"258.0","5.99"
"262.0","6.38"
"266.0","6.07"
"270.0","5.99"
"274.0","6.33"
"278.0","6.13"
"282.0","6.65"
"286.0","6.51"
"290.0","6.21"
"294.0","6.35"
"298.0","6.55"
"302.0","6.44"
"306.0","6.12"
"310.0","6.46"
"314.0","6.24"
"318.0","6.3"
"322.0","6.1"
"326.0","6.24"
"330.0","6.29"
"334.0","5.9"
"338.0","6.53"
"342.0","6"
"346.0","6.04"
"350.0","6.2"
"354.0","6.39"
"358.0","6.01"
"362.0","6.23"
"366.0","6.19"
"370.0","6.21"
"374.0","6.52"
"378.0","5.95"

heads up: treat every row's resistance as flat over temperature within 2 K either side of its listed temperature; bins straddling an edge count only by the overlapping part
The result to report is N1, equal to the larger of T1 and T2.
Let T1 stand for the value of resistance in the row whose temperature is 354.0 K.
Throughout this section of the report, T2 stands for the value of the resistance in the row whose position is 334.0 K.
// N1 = 6.39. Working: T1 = 6.39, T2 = 5.9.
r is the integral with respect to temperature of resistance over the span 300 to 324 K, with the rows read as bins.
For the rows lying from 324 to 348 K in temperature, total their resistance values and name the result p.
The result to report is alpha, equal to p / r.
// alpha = 0.246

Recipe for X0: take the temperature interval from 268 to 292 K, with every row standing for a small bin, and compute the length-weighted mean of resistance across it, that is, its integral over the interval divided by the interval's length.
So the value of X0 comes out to 6.30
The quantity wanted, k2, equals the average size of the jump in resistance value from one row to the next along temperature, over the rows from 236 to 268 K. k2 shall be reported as 0.29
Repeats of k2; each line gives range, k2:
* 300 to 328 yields 0.21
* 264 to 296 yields 0.25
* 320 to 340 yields 0.30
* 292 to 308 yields 0.21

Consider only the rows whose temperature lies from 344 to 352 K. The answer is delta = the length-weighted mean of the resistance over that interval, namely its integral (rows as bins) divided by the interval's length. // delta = 6.12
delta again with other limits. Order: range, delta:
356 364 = 6.12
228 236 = 6.24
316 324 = 6.20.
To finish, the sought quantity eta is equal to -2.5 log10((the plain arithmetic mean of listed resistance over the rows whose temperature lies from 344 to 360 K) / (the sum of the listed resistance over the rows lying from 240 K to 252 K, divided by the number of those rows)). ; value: 0.013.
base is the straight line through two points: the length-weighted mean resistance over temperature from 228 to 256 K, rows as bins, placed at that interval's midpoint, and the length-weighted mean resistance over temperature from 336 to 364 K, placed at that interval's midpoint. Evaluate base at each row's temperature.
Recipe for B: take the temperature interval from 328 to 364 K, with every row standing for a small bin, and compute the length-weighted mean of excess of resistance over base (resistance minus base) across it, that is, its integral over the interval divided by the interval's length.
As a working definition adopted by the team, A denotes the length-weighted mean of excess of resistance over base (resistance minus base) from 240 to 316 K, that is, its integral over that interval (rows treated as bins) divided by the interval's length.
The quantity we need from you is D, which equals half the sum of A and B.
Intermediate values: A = 0.09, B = -0.02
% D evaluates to 0.036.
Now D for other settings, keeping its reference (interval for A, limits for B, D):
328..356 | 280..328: 0.075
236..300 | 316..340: 0.046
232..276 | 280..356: 0.033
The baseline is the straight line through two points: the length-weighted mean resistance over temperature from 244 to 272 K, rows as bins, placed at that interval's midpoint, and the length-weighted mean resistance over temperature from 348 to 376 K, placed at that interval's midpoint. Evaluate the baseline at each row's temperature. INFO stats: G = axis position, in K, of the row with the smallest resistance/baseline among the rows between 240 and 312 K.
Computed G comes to 242.0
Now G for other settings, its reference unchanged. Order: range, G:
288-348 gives 334.0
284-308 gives 306.0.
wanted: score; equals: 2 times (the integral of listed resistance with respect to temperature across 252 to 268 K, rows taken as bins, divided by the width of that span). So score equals 12.3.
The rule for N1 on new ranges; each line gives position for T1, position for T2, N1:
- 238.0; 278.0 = 6.13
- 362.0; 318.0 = 6.30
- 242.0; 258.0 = 5.99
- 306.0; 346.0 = 6.12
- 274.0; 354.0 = 6.39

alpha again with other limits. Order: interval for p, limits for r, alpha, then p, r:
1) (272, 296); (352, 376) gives 0.254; 38.2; 150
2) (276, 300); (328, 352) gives 0.260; 38.4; 148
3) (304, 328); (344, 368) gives 0.253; 37.5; 148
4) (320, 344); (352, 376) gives 0.247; 37.1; 150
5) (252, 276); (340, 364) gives 0.251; 37.0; 147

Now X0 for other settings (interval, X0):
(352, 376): 6.26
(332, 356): 6.18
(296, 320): 6.35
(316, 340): 6.23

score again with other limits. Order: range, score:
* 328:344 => 12.4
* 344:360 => 12.3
